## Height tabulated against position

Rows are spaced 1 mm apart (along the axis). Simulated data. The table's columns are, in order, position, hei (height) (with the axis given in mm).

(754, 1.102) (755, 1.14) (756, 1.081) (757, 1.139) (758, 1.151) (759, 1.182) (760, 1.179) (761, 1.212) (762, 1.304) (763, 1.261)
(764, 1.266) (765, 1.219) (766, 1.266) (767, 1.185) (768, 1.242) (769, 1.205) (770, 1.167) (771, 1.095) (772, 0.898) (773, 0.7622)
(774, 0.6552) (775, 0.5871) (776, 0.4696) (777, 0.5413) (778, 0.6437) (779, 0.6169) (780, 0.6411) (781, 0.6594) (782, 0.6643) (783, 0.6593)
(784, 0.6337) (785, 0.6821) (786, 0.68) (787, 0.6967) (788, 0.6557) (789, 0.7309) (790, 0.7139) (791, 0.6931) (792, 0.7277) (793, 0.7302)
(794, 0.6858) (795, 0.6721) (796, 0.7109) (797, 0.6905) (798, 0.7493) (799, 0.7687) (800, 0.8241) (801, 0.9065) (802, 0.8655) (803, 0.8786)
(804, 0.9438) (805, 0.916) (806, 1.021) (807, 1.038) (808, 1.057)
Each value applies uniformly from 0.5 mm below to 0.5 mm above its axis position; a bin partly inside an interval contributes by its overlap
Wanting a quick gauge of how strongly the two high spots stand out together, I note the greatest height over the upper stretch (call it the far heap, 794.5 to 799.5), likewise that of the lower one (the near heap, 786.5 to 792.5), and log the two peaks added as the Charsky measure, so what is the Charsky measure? 1.5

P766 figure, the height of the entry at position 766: 1.266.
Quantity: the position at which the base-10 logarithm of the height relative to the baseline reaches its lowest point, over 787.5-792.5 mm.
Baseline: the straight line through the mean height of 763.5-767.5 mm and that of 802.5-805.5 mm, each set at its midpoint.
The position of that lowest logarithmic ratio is 788 mm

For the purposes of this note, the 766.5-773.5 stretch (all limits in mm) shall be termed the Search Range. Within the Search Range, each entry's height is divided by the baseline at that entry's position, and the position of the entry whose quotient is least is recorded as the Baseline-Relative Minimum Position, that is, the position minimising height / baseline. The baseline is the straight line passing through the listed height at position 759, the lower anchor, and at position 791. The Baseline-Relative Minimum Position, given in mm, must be 773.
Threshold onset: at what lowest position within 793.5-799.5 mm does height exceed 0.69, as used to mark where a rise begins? 796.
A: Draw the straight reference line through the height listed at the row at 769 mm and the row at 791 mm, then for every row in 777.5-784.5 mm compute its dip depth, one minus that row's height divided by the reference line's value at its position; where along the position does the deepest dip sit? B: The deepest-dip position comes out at 779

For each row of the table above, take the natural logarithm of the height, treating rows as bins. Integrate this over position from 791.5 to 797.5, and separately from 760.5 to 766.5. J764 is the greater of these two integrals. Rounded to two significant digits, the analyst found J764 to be 1.4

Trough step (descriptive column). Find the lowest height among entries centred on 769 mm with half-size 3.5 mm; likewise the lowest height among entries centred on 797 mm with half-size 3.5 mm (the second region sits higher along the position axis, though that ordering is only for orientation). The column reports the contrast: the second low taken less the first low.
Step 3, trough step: -0.23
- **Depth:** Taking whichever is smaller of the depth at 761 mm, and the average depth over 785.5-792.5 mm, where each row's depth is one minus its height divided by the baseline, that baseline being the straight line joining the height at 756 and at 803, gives -0.14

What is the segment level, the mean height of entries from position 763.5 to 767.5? 1.2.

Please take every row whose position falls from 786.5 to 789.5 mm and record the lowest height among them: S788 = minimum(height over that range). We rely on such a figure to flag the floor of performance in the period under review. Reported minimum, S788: 0.6557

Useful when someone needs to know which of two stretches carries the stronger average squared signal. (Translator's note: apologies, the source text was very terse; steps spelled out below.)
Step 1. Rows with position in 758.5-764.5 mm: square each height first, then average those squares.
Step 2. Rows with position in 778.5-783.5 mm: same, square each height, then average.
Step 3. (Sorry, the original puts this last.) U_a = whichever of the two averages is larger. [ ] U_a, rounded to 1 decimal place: 1.5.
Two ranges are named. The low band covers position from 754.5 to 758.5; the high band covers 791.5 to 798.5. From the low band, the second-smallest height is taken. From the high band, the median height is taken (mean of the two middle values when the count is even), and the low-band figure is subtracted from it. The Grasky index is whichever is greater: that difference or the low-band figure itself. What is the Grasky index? 1.14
